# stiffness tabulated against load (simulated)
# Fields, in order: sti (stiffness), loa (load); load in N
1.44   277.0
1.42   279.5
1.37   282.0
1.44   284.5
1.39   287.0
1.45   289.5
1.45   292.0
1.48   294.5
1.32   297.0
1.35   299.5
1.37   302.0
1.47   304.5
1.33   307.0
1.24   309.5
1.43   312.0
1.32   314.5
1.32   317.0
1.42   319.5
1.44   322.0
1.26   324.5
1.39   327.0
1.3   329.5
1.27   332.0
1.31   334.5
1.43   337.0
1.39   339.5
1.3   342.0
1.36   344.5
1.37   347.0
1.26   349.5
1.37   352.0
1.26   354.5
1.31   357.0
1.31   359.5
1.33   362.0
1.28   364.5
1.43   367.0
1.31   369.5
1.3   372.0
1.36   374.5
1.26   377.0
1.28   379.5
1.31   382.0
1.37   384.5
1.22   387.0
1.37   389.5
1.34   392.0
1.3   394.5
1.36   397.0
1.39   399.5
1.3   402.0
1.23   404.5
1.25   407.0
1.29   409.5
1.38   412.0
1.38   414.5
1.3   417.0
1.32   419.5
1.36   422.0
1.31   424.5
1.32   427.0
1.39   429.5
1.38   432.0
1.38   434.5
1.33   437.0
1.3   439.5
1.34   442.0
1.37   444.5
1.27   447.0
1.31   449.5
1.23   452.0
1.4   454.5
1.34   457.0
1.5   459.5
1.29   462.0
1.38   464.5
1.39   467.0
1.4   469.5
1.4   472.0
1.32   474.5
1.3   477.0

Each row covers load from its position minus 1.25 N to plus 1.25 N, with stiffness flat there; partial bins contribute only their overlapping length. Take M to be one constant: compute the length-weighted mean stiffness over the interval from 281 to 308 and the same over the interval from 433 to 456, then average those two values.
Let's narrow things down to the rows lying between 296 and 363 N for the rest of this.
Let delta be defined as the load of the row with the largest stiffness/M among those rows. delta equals 304.5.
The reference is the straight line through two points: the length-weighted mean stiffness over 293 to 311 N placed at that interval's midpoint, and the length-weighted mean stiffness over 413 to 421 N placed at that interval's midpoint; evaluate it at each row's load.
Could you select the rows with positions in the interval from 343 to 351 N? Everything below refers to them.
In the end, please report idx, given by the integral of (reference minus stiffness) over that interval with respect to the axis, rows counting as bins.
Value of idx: 0.2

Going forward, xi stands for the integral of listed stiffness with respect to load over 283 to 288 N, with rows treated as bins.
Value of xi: 7.07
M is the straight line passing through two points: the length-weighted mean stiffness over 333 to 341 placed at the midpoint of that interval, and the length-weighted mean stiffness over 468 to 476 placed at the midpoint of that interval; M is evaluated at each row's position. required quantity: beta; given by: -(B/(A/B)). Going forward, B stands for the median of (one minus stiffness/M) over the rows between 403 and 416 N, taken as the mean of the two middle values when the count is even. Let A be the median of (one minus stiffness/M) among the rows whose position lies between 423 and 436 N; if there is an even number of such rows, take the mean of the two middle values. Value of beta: 0.56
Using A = -0.006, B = 0.059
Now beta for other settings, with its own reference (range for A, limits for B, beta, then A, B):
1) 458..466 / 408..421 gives 0.23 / -0.006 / 0.037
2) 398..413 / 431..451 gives -0.01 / 0.056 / 0.027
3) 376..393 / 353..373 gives -0.04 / 0.045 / 0.045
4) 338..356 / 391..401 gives -0.03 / 0.008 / 0.015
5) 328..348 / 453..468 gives 0.00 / 0.026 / -0.010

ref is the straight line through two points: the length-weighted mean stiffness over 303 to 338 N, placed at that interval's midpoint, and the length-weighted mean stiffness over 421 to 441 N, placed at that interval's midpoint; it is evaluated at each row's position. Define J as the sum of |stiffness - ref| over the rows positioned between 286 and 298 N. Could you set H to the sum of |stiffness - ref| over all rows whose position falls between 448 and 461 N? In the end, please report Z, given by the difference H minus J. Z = -0.025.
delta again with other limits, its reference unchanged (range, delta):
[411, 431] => 429.5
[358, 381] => 367.0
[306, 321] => 312.0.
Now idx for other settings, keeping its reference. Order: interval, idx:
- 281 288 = -0.2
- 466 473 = -0.5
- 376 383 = 0.4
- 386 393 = 0.2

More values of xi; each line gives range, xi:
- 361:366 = 6.55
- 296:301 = 6.69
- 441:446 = 6.76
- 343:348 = 6.81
